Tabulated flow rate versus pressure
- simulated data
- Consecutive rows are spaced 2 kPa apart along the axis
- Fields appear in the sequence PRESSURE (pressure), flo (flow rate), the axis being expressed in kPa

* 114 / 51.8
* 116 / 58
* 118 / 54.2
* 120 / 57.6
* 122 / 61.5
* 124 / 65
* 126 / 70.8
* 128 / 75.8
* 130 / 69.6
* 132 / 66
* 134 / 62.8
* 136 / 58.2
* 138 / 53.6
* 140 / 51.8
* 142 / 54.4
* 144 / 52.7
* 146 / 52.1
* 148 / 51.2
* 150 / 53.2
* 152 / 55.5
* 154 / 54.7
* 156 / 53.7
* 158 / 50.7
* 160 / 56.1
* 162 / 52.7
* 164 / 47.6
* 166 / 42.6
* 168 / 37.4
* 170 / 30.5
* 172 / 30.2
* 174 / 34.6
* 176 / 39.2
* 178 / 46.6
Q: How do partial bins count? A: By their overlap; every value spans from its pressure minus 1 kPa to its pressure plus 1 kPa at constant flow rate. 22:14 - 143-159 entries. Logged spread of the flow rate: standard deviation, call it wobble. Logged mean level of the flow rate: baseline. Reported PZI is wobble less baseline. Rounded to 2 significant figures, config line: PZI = -51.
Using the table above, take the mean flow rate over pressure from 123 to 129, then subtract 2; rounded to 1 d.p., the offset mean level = 68.5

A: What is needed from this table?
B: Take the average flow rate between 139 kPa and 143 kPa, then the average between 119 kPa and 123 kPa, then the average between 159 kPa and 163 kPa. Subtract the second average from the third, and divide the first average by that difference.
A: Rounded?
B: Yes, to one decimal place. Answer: -10.3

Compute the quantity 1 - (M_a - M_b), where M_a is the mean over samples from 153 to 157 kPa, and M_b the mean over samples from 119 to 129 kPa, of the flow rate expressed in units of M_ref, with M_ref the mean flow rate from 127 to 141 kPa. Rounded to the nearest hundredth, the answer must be 1.19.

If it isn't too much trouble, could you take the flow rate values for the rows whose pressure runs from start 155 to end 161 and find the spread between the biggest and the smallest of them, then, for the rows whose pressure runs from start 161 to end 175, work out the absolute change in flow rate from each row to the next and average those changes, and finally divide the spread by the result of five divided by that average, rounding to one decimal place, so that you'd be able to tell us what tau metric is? 4.8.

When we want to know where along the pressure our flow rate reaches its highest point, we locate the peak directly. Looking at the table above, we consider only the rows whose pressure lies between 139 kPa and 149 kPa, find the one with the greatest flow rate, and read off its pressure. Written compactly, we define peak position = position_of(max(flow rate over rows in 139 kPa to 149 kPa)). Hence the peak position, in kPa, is 142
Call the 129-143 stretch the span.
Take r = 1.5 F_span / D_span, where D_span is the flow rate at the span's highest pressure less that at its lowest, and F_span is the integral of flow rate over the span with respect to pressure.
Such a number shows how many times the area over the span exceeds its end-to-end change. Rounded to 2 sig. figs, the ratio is -82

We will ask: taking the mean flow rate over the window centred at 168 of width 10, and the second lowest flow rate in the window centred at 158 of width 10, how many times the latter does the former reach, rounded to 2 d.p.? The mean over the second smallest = 0.71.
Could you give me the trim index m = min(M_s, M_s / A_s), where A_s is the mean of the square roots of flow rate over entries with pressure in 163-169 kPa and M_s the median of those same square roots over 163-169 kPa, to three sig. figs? 1.00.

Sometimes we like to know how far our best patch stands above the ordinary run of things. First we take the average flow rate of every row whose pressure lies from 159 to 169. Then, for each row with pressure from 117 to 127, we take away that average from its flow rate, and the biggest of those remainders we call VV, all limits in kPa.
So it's 24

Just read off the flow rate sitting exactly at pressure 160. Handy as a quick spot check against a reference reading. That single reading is 56.1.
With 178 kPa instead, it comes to 46.6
